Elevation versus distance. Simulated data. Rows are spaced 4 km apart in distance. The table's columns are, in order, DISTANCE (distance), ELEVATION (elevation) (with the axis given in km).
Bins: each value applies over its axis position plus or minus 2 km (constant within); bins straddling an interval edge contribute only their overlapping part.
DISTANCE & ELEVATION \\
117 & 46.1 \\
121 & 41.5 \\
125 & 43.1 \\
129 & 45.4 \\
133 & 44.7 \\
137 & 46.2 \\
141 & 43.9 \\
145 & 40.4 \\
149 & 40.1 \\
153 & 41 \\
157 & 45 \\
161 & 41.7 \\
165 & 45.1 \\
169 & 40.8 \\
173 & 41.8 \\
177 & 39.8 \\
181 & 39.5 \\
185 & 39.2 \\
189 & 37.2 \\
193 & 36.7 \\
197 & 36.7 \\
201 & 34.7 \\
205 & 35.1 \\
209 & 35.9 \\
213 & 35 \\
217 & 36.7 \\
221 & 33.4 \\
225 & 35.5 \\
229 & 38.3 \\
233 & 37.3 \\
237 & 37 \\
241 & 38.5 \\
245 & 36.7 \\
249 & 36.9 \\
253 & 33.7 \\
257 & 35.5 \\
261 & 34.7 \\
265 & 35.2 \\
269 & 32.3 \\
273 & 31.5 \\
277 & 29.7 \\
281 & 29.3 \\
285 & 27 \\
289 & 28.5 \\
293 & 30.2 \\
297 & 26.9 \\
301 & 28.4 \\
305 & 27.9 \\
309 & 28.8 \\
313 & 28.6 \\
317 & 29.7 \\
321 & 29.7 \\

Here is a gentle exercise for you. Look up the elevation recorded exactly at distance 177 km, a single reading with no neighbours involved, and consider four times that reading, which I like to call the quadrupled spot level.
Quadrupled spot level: 159.2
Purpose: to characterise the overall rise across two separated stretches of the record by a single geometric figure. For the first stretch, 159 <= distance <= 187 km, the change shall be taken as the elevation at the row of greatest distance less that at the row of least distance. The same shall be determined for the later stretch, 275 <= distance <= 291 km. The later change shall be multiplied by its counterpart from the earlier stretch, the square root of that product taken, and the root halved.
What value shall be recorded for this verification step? 0.87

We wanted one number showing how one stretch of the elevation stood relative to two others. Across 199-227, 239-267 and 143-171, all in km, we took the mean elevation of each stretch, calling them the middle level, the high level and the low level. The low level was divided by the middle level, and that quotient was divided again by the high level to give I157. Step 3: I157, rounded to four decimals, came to 0.0333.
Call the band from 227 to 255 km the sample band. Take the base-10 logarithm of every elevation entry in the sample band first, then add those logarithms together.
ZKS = 11.0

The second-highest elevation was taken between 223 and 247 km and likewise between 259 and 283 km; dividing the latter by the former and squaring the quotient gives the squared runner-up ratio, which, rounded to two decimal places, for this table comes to 0.82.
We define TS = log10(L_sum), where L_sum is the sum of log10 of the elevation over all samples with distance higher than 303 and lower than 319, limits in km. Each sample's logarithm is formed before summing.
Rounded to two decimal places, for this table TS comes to 0.77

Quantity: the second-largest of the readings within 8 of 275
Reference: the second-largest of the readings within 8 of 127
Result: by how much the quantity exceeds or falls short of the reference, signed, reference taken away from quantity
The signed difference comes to -13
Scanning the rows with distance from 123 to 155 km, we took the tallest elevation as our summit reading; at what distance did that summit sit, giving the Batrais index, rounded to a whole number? 137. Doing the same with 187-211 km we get 189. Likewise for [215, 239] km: 229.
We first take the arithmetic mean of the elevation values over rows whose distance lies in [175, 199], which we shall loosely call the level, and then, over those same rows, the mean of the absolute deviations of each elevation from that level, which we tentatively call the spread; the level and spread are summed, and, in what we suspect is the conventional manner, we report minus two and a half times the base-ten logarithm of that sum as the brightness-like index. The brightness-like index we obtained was -3.99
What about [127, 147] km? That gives -4.15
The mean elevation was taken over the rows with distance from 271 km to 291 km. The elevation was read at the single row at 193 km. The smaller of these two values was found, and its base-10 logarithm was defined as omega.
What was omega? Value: 1.465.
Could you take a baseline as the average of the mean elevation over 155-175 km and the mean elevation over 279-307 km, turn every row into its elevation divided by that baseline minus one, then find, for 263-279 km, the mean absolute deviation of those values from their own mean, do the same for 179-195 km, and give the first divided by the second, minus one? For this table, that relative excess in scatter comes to 0.31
